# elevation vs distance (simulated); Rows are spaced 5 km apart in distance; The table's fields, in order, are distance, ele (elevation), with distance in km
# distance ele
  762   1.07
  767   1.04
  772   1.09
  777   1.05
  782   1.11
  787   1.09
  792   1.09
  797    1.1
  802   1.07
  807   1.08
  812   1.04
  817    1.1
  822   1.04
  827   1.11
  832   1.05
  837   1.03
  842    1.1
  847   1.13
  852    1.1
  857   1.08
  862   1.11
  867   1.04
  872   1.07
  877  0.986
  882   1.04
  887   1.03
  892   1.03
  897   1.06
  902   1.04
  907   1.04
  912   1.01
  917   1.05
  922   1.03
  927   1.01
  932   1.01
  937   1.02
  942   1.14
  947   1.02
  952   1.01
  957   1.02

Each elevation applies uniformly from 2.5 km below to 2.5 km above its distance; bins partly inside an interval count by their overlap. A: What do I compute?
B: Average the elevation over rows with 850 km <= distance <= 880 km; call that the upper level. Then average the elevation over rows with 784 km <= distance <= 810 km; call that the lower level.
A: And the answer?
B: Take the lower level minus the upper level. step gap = 0.022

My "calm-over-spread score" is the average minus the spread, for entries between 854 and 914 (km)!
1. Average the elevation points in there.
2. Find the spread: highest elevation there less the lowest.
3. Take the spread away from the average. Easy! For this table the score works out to 0.921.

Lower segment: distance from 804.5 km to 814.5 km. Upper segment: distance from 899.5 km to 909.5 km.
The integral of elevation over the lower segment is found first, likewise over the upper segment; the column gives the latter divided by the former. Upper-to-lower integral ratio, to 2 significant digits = 0.98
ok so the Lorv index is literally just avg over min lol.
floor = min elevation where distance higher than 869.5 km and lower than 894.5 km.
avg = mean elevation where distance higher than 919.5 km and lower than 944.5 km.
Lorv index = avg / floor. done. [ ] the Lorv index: 1.057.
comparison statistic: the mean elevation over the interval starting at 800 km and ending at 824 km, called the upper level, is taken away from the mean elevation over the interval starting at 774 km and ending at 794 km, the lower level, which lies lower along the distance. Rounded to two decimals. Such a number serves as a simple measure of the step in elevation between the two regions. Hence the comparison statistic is 0.02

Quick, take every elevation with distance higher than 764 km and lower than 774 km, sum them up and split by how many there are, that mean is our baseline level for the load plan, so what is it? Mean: 1.06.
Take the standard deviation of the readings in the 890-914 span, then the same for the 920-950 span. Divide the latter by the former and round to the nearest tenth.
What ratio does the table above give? 2.8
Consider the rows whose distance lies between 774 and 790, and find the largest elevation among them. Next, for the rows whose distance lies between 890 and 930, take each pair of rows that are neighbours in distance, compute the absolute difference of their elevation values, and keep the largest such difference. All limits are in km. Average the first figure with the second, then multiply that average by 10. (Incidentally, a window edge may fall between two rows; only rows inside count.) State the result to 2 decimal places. 5.75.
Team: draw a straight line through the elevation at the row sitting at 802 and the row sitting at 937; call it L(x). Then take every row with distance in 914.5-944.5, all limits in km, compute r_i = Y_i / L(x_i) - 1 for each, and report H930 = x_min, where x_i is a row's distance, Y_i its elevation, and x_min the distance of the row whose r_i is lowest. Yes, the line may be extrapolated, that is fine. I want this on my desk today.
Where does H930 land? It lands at 927 km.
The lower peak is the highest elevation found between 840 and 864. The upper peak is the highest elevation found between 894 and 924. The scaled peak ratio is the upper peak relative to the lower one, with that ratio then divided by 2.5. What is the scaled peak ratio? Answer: 0.375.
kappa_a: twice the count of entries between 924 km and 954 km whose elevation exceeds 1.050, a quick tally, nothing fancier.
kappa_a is 2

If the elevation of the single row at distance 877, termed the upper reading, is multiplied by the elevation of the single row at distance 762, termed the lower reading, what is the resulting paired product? 1.06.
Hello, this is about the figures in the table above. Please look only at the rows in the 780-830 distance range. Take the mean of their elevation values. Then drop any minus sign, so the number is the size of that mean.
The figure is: 1.08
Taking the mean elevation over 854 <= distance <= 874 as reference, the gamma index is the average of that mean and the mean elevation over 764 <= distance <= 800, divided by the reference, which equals 1.00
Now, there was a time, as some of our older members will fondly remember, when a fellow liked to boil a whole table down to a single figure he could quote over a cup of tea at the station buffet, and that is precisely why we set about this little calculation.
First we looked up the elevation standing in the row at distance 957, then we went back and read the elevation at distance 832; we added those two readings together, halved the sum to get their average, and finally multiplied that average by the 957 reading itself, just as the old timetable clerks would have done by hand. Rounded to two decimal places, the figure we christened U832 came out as 1.06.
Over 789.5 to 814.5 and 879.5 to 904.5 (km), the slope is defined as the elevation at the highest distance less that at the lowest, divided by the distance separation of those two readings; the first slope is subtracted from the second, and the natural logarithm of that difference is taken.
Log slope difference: -6.0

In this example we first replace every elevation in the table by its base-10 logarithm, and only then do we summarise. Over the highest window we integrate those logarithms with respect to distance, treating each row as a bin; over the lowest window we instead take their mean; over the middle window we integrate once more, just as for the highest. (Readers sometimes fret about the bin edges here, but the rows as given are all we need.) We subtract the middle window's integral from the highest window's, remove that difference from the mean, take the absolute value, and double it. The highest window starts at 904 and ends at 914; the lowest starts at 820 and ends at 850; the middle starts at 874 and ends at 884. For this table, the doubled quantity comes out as 0.04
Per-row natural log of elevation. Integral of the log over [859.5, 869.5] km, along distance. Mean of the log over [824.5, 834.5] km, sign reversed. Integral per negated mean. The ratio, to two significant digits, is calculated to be -9.4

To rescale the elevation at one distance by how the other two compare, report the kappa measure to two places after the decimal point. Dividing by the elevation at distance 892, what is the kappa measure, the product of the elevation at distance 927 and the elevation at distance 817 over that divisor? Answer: 1.08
